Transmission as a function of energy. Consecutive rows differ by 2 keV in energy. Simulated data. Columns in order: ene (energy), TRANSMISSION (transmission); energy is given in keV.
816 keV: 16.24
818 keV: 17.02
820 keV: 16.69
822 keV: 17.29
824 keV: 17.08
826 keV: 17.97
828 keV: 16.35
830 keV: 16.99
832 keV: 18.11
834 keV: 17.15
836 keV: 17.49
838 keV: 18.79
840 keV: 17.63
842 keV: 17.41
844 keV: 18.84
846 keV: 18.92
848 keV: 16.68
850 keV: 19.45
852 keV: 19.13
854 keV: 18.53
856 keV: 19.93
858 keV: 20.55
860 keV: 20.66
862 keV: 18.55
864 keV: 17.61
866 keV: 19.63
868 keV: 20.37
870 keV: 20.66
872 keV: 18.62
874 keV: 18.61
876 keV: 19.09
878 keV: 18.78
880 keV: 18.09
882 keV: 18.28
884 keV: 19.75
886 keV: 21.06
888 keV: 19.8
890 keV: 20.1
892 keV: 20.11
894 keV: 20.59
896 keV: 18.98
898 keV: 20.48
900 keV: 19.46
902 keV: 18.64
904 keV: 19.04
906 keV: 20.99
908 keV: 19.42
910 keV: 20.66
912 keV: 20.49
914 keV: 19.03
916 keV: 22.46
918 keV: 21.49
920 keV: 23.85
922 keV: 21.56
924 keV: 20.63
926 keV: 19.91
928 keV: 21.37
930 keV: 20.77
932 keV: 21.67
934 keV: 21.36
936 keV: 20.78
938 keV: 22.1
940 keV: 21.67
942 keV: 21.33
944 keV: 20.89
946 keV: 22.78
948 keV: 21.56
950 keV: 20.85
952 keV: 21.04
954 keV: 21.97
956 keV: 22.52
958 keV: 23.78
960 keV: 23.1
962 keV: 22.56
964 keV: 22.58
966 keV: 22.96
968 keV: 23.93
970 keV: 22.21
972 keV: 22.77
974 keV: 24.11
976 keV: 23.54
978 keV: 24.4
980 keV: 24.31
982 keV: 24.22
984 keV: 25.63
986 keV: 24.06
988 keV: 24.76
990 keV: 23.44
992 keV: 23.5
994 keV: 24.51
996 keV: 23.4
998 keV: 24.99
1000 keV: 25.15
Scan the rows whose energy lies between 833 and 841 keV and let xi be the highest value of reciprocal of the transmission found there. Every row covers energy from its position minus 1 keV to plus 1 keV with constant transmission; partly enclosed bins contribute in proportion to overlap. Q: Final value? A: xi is 0.0583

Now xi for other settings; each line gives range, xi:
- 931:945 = 0.0481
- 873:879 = 0.0537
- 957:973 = 0.0450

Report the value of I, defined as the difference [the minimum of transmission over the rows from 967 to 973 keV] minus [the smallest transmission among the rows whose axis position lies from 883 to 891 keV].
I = 2.5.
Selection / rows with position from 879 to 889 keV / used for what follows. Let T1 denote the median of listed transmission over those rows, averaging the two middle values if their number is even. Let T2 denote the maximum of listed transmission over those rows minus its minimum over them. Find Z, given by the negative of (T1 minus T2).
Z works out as -16.8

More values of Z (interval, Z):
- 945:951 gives -19.6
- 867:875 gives -17.4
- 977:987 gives -22.7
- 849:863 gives -17.3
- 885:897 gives -18.0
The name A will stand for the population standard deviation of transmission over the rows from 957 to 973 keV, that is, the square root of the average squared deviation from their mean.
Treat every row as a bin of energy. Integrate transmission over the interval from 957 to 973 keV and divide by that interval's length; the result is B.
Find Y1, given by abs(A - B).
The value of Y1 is 22.4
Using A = 0.56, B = 23.0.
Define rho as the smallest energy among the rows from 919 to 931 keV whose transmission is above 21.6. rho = 920 keV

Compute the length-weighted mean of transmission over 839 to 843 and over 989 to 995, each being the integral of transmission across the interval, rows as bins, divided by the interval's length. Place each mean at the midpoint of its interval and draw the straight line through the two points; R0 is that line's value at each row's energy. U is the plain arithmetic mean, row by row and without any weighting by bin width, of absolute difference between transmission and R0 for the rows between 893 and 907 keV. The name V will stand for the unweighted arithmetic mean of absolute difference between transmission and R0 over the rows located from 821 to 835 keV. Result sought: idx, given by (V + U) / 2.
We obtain 0.70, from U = 0.87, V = 0.52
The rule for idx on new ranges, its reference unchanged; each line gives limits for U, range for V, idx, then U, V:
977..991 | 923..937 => 0.74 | 1.00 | 0.47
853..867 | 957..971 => 0.94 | 1.29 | 0.59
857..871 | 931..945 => 0.96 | 1.49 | 0.43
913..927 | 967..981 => 1.07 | 1.33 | 0.80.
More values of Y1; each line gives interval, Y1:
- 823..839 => 16.8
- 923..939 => 20.4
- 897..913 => 19.1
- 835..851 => 17.2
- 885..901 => 19.5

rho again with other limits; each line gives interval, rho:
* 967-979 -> 968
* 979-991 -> 980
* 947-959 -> 954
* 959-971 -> 960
